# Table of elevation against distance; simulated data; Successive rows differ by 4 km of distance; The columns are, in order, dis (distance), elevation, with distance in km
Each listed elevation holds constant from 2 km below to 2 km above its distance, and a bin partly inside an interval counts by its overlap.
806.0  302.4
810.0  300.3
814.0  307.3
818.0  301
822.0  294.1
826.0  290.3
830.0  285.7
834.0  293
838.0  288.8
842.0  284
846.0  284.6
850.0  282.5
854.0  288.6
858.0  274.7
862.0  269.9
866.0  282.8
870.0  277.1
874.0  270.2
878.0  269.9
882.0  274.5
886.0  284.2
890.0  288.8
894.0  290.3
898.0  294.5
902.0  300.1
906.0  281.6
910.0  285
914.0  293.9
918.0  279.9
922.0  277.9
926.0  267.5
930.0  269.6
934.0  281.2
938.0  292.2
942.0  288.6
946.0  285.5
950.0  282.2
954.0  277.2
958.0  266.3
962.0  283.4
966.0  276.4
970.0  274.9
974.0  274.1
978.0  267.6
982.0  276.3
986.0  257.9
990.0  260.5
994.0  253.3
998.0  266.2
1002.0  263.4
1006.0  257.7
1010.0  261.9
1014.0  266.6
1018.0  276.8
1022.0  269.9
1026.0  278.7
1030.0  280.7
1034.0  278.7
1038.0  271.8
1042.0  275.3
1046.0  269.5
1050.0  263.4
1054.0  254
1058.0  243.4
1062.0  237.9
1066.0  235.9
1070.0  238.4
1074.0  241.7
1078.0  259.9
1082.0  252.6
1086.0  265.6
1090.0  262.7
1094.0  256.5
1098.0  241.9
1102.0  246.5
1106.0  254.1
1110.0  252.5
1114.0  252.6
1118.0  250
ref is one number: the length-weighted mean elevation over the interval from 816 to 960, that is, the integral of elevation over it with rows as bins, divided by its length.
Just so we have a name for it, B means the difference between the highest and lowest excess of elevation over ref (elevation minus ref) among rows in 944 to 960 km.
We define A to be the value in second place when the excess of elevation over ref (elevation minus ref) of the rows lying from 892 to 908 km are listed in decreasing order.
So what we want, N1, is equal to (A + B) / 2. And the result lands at 15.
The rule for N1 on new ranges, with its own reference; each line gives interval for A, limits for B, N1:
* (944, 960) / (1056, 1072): 3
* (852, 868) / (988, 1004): 6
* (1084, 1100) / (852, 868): -1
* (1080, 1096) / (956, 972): -2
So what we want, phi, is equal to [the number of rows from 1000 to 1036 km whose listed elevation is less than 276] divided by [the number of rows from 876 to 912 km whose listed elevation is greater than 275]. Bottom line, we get 0.71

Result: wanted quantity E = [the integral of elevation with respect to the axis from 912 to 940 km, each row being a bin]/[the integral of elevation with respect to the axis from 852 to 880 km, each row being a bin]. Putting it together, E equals 1.02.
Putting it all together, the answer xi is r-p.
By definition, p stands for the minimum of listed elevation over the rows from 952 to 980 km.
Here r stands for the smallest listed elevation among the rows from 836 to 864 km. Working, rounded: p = 266.3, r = 269.9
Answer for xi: 4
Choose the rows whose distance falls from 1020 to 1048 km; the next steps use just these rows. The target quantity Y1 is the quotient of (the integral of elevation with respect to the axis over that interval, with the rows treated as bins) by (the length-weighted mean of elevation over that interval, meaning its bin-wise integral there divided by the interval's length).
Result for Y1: 28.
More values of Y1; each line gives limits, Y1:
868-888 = 20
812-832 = 20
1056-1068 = 12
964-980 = 16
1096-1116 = 20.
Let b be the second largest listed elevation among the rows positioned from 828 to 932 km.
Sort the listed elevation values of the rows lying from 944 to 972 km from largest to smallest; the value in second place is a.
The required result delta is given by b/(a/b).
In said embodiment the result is 306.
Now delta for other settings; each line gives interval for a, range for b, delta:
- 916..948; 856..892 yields 280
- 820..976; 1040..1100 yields 247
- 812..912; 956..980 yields 254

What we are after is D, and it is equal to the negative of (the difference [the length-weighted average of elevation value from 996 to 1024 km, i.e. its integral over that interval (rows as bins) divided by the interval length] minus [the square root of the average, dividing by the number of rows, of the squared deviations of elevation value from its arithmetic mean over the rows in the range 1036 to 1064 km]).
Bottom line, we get -253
